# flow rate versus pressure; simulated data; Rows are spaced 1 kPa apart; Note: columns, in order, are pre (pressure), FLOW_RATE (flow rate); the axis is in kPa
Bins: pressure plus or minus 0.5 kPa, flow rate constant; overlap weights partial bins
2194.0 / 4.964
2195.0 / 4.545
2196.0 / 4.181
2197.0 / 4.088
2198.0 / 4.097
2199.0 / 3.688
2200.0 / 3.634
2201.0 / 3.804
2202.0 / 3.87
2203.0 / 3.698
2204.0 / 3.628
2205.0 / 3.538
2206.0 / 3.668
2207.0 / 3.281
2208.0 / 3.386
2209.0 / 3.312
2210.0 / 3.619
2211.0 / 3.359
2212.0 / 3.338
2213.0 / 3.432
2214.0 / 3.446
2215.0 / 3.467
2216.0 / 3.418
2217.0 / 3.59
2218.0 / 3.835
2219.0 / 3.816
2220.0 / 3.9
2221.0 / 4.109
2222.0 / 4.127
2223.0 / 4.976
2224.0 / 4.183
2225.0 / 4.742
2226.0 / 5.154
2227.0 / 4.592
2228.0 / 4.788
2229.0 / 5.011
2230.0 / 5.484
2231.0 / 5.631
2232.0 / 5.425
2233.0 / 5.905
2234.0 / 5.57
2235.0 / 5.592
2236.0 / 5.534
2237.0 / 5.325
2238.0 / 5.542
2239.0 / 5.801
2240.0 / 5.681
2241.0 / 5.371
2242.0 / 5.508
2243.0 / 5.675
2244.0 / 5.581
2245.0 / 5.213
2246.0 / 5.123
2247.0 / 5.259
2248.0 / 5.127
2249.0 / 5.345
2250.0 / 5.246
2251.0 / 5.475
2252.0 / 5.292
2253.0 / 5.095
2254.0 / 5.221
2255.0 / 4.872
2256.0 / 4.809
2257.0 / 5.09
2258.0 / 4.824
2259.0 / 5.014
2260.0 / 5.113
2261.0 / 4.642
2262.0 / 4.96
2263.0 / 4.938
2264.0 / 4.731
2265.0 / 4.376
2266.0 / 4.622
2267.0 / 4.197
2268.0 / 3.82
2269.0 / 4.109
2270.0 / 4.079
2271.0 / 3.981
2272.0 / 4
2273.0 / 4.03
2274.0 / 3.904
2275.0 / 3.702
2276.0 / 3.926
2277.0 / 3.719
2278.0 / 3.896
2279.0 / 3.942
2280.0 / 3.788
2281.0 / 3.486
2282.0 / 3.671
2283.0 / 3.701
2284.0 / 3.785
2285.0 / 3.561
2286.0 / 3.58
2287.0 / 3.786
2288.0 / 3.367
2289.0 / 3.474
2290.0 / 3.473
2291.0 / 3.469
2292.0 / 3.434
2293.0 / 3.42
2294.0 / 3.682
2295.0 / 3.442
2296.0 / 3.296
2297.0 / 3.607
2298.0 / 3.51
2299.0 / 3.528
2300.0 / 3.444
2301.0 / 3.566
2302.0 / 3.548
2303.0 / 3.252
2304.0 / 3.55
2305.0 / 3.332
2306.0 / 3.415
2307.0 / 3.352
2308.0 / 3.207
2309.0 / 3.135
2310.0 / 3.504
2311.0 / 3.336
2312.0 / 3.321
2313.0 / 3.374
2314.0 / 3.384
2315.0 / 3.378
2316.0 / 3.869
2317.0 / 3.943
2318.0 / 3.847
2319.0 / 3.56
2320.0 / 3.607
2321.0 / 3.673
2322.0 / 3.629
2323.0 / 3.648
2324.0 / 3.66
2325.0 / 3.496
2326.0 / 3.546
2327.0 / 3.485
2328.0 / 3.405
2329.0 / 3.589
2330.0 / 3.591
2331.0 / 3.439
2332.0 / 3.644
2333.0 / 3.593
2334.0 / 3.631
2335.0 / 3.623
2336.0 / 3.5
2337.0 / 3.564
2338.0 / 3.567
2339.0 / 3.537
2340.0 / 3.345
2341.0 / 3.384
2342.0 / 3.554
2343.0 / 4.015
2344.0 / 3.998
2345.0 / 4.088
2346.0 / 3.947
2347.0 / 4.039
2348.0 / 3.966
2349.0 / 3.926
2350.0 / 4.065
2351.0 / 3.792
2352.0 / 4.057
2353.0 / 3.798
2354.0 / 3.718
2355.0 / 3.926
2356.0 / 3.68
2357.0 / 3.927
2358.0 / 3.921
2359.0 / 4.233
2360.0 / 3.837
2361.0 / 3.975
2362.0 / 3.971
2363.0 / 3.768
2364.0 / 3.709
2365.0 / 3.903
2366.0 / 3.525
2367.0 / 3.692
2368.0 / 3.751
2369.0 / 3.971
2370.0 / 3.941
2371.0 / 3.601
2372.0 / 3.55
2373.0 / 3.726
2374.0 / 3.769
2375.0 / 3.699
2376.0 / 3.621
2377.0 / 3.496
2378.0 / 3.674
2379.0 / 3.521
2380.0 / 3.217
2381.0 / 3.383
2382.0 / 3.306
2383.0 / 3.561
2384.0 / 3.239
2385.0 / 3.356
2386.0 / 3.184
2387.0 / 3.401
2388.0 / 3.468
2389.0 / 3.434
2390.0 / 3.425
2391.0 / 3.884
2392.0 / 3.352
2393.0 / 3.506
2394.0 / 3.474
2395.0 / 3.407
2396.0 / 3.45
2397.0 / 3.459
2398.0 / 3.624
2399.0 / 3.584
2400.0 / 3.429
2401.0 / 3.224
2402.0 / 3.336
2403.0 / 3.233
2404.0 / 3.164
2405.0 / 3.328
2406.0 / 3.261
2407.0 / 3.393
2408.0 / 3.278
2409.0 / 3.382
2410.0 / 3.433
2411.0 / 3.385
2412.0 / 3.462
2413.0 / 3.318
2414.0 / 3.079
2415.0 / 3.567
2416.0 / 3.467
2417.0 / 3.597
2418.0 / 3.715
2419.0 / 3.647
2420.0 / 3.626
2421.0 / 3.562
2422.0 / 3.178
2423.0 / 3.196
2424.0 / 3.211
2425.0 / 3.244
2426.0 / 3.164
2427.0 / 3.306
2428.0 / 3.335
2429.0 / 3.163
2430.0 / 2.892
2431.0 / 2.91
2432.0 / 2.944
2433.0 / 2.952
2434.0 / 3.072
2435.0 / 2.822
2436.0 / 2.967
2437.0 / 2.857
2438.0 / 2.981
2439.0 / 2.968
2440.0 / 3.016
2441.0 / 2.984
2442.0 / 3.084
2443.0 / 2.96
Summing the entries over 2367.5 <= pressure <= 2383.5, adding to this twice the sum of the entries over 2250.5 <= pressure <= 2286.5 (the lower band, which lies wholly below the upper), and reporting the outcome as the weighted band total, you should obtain 370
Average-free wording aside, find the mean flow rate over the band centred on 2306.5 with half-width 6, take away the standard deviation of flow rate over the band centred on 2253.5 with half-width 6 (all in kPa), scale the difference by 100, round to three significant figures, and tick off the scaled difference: 317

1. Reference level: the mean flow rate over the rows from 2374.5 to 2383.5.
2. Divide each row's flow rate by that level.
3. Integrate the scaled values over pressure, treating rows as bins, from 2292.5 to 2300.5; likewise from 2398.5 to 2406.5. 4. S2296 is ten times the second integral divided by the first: 9.51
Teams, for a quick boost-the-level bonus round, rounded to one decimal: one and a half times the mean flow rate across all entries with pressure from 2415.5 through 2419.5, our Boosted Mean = 5.4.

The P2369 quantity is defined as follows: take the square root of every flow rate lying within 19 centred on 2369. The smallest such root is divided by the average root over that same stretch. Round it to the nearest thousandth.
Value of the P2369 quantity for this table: 0.966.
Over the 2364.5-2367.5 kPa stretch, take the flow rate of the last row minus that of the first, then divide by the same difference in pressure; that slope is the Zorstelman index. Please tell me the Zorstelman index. -0.11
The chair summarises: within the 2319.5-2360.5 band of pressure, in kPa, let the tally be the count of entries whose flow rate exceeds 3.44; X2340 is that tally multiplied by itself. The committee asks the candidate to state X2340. 1369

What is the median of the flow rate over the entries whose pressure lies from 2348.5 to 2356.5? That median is 3.86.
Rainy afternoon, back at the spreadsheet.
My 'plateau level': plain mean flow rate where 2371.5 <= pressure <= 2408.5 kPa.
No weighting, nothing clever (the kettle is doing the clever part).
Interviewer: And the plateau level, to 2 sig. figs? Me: 3.4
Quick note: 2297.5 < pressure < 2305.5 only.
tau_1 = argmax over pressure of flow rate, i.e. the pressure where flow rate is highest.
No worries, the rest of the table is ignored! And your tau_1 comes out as 2301.0 kPa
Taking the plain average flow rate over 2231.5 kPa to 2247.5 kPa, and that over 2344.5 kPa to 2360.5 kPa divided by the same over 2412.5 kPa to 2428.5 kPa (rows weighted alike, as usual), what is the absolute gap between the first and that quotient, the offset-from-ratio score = 4.3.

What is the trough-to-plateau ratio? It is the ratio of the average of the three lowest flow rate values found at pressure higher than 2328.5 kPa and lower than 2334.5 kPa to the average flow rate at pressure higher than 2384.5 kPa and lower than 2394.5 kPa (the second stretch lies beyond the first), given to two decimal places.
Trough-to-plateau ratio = 1.03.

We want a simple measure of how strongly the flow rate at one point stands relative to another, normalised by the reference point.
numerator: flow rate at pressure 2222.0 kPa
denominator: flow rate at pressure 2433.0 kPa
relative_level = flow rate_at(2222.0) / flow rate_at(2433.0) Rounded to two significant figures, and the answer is 1.4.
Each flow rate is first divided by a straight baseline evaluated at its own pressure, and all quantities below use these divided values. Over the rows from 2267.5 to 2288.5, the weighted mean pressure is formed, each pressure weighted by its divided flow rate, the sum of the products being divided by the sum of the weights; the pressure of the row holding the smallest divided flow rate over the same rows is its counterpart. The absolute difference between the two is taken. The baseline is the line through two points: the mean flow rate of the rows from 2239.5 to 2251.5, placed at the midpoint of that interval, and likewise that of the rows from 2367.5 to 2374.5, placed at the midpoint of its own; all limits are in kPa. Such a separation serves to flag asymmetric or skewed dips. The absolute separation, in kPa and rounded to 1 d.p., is 10.1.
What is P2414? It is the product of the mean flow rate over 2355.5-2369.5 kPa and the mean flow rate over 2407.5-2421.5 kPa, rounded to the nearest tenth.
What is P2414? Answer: 13.3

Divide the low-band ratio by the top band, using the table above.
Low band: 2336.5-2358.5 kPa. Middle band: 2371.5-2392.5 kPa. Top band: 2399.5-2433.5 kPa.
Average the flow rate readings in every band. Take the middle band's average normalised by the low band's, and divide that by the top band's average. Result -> 0.277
